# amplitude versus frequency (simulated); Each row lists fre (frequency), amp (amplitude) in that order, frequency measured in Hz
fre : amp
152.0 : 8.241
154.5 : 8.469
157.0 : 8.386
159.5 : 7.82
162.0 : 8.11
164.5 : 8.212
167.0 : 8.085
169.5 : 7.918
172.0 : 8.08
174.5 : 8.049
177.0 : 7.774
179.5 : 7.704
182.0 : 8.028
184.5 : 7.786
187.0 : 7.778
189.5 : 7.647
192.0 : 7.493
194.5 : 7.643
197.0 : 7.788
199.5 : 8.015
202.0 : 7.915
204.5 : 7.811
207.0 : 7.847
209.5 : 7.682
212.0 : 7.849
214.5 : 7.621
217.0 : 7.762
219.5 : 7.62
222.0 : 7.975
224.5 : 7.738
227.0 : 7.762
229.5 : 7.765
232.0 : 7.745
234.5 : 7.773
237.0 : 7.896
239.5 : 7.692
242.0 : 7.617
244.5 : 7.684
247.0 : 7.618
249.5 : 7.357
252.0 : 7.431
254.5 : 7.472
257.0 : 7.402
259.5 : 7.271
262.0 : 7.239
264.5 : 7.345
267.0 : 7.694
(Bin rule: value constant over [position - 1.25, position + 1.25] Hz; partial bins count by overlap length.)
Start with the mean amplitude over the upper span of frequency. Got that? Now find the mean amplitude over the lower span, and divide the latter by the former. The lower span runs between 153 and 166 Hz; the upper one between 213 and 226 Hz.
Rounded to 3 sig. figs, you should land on 1.06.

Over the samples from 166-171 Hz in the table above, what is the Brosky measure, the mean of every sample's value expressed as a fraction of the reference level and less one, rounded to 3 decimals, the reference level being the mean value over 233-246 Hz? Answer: 0.035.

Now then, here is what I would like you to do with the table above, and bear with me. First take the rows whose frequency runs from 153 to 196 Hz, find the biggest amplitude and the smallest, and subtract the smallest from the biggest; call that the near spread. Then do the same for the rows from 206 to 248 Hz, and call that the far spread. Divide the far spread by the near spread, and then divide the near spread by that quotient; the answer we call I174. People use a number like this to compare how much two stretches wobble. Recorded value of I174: 2.66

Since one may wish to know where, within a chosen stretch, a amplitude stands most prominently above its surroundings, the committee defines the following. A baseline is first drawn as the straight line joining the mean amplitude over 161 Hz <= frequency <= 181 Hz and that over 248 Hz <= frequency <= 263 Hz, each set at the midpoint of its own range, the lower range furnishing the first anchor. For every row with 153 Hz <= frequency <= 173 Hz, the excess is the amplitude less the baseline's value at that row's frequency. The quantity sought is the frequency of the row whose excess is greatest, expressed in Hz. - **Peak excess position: 154.5 Hz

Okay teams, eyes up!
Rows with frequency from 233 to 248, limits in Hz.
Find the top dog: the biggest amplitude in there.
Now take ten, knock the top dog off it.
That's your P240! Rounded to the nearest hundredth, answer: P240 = 2.10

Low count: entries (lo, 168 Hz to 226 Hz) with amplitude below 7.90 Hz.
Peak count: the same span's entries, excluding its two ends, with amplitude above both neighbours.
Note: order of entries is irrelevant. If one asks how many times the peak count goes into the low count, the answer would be 2.3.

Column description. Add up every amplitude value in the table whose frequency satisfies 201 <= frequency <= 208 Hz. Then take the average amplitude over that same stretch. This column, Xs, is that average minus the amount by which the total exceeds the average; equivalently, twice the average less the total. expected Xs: -7.86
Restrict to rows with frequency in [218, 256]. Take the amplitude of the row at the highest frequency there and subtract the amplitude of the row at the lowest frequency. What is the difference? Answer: -0.15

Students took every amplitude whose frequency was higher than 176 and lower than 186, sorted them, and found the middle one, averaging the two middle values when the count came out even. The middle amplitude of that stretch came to 7.78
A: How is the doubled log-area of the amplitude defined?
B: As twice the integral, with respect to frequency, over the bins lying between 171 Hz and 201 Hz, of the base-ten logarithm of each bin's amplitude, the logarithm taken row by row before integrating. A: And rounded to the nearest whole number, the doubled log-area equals 54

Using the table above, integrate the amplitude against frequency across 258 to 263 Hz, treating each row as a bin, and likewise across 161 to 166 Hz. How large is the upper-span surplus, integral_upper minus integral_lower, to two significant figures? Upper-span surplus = -4.5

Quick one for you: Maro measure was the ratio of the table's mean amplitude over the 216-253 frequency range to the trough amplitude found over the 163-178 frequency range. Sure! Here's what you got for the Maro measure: 0.99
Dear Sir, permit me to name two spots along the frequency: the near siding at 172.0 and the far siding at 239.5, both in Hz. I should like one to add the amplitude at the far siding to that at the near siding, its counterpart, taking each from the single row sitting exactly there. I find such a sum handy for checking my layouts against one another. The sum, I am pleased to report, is 15.8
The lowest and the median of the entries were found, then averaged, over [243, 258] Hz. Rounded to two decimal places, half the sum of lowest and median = 7.40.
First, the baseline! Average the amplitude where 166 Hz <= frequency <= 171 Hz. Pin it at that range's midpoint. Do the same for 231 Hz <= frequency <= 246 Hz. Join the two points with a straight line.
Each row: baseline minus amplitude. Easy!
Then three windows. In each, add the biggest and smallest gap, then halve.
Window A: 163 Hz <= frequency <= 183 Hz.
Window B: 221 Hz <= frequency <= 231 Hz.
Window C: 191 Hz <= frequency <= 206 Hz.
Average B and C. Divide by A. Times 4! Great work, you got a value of 5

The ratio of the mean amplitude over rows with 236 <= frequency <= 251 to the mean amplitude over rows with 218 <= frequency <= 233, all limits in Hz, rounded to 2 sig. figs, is 0.98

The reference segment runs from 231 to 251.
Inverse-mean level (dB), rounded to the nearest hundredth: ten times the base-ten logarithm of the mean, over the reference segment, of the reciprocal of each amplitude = -8.85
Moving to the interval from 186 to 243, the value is -8.90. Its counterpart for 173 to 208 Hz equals -8.92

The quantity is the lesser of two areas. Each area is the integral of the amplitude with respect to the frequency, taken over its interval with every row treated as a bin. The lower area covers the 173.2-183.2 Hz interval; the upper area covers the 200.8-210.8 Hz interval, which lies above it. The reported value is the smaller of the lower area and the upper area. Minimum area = 78.1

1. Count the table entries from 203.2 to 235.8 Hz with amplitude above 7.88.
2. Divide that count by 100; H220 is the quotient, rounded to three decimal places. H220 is 0.010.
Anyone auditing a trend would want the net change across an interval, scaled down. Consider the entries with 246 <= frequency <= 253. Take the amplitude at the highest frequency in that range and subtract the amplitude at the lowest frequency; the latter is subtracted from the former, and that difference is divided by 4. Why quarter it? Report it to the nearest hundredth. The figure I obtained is -0.05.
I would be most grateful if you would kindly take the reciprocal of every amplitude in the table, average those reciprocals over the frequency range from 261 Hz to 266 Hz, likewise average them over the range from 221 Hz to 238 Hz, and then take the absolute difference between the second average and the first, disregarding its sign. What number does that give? 0.009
